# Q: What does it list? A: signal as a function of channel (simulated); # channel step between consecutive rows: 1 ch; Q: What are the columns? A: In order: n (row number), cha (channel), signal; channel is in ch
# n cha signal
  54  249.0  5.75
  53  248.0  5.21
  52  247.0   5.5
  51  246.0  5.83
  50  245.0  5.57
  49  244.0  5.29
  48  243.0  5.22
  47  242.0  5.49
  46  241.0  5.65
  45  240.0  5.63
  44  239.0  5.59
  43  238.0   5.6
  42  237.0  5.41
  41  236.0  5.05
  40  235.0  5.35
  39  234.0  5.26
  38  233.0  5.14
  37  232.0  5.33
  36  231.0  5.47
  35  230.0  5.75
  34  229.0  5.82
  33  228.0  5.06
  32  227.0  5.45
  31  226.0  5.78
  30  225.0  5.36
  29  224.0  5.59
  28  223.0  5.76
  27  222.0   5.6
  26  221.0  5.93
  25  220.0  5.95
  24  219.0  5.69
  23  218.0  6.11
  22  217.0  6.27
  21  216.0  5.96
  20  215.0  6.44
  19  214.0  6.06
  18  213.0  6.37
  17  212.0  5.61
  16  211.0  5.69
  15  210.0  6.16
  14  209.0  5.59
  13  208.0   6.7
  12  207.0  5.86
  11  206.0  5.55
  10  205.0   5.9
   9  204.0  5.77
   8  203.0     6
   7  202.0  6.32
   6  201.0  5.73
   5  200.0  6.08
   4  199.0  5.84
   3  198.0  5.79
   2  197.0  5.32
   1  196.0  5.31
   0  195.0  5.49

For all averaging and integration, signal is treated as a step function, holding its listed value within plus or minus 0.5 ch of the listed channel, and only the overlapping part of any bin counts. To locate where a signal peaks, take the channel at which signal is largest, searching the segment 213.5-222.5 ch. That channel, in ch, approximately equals 215.0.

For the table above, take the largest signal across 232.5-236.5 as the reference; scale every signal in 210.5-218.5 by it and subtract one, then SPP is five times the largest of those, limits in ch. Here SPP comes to 1.02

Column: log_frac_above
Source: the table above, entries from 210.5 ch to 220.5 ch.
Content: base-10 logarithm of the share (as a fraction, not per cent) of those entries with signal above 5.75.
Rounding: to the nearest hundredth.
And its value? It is -0.15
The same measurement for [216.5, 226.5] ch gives -0.22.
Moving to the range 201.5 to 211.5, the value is -0.15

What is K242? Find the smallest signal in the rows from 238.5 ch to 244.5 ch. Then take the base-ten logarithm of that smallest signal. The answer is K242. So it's 0.718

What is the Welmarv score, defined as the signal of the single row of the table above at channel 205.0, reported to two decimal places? 5.90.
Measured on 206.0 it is 5.55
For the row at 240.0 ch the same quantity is 5.63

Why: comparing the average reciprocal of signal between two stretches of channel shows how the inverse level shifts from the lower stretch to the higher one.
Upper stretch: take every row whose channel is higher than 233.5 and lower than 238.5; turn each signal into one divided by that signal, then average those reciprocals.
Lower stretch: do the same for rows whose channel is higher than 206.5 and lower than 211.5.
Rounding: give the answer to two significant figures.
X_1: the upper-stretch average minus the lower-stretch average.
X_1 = 0.020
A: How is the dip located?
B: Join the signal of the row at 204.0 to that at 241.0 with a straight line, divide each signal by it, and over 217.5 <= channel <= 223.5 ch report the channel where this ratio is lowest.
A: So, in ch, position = 222.0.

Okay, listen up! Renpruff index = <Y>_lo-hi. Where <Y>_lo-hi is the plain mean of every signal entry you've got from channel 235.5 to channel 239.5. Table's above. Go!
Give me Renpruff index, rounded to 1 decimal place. 5.4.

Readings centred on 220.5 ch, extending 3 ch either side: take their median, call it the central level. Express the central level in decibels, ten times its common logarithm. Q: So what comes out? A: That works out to 7.67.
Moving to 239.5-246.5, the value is 7.46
